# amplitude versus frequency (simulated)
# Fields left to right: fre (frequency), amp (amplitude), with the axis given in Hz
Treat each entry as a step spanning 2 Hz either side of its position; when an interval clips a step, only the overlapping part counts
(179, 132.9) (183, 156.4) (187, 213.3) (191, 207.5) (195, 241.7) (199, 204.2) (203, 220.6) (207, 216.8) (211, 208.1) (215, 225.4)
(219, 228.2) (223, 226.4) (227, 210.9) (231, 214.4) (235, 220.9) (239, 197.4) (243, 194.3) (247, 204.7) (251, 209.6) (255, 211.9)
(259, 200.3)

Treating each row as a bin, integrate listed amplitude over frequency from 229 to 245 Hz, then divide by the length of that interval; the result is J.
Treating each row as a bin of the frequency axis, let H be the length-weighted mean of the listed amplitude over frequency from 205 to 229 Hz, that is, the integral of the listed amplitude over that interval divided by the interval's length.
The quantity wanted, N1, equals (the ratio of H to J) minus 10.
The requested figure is -8.94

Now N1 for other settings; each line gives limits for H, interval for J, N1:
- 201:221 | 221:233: -8.99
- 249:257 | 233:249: -8.97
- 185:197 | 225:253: -8.94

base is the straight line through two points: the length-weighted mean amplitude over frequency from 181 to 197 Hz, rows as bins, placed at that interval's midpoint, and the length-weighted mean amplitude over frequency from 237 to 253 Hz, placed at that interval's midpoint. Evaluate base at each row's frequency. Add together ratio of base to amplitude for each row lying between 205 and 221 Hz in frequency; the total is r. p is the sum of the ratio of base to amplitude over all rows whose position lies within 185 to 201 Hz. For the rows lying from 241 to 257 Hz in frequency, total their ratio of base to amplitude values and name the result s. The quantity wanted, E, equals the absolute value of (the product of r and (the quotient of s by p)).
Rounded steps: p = 3.79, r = 3.71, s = 3.93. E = 3.84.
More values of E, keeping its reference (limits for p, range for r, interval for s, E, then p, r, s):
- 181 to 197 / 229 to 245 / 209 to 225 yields 3.50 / 4.10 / 3.92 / 3.66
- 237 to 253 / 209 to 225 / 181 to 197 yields 3.76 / 4.00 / 3.66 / 4.10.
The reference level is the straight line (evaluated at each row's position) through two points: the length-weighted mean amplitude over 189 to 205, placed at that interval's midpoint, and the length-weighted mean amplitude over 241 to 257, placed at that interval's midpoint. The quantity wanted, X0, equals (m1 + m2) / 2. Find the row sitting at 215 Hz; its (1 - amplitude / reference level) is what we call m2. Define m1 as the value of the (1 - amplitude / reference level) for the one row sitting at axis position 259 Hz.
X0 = -0.02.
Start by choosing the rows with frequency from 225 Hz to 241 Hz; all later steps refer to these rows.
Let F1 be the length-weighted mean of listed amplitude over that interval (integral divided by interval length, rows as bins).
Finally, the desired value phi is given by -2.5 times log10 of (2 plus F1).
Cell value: -5.82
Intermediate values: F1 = 211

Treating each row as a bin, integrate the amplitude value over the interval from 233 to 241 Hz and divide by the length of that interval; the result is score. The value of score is 209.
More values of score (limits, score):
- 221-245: 211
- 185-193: 210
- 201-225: 221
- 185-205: 217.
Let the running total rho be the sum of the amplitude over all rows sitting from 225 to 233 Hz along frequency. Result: 425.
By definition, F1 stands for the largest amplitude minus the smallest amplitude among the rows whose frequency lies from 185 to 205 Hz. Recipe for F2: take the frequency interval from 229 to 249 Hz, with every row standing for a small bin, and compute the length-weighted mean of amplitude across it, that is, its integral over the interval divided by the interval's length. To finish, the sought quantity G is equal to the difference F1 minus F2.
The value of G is -169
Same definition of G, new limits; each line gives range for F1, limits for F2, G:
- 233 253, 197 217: -188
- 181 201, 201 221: -135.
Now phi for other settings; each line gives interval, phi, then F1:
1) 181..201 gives -5.79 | 205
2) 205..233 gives -5.86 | 219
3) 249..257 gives -5.82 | 211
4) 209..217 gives -5.85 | 217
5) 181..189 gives -5.68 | 185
